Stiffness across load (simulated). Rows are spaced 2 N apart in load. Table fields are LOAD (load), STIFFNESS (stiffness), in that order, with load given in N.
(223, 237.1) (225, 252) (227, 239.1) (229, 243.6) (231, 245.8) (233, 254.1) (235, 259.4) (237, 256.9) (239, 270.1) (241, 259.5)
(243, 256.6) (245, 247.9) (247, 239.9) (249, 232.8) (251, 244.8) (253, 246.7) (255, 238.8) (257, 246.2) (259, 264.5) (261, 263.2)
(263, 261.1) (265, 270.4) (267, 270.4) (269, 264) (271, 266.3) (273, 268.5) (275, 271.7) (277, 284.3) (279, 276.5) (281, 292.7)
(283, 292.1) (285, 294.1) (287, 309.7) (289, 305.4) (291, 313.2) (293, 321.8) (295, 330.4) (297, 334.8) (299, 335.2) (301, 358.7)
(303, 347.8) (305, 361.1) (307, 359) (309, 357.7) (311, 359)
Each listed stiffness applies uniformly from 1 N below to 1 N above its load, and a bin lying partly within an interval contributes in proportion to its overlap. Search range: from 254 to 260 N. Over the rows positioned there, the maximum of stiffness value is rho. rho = 264.5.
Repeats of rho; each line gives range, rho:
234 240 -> 270.1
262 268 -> 270.4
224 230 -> 252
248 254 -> 246.7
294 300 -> 335.2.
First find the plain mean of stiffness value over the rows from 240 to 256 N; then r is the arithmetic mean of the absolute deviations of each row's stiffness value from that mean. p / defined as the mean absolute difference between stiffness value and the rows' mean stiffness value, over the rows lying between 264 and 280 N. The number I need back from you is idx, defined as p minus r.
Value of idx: -2.3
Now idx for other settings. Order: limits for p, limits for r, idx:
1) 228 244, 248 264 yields -3.9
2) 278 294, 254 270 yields 3.2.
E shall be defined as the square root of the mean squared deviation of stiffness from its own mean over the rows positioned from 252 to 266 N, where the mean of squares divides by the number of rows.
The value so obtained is 10.9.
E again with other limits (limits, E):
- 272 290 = 13.5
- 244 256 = 5.2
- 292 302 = 12.2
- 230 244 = 6.7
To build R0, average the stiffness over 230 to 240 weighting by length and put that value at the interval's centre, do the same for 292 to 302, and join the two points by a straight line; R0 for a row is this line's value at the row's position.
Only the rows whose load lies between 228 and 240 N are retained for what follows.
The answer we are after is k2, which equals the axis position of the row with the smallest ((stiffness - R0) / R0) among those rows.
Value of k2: 231 N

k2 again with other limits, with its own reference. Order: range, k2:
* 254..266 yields 255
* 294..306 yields 299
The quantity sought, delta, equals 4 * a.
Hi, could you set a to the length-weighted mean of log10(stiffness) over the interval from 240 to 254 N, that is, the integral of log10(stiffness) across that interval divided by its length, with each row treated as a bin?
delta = 9.6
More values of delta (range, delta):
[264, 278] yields 9.7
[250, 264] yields 9.6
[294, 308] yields 10.2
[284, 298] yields 10.0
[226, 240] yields 9.6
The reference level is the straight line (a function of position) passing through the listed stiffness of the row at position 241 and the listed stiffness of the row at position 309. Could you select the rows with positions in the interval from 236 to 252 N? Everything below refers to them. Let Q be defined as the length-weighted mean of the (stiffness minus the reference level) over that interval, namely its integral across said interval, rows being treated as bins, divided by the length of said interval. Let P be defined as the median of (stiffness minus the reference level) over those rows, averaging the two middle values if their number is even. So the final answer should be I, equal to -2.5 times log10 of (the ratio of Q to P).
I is -0.11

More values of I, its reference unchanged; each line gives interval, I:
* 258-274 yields -0.04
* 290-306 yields 0.51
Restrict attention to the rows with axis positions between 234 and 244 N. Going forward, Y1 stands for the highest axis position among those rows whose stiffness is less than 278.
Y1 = 243 N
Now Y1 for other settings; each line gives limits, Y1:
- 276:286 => 279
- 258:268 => 267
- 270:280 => 279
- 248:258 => 257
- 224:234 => 233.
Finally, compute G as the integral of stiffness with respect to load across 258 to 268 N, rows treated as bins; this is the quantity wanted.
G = 2659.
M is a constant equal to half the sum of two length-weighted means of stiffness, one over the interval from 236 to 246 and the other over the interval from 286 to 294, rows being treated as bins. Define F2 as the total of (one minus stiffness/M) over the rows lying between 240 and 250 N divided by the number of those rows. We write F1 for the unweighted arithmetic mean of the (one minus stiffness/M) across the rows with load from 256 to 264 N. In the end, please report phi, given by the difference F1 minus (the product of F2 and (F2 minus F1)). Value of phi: 0.09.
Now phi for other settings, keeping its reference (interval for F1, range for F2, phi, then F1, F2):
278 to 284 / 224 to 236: -0.02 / -0.01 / 0.13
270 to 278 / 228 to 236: 0.04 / 0.04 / 0.12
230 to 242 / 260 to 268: 0.10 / 0.10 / 0.07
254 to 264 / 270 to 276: 0.11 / 0.11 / 0.06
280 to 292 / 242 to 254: -0.08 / -0.06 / 0.14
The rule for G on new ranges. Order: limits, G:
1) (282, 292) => 3029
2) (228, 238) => 2520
